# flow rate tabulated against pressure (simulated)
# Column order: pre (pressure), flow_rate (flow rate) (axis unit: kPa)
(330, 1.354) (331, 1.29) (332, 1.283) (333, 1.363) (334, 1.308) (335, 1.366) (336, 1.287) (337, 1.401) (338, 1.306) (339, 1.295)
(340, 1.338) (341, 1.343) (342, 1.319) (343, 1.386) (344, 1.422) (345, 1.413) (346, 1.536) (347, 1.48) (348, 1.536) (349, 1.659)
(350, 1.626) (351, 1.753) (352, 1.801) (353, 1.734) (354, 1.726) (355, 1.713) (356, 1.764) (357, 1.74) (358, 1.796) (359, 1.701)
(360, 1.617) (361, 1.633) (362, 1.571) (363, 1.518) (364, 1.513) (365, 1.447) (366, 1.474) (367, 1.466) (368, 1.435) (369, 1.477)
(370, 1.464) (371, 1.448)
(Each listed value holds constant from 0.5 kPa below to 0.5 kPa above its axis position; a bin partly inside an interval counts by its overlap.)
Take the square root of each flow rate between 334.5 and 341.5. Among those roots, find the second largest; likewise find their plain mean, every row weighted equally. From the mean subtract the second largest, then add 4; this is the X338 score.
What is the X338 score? 3.99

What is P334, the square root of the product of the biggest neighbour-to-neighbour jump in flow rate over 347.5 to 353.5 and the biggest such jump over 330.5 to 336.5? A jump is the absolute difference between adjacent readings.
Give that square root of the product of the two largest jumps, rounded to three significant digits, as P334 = 0.101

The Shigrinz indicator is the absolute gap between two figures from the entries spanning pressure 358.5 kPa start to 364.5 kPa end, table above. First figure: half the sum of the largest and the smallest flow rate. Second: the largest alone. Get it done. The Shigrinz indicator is 0.09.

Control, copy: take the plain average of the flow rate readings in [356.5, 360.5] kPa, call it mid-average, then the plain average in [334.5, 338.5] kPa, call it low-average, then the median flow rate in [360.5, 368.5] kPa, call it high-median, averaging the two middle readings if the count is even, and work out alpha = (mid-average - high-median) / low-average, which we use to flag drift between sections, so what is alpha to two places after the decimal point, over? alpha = 0.16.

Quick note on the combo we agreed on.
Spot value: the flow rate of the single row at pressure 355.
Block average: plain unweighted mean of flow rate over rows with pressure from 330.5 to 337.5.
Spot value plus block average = 3.04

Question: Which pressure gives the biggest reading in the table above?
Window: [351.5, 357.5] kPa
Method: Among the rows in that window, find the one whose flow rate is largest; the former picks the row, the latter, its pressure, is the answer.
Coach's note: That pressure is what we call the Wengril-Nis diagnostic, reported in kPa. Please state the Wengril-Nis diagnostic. 352 kPa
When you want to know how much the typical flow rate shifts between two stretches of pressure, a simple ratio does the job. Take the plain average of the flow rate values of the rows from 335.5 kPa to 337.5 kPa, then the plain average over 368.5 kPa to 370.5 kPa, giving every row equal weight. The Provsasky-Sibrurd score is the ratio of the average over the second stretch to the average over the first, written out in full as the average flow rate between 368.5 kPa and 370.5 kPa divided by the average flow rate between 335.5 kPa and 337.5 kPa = 1.09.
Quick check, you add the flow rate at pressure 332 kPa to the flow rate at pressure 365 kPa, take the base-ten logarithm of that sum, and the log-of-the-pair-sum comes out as 0.44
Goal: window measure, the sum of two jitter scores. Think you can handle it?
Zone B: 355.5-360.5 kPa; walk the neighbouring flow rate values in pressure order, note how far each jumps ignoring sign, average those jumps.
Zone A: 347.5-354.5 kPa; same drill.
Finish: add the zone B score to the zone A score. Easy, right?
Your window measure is 0.13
